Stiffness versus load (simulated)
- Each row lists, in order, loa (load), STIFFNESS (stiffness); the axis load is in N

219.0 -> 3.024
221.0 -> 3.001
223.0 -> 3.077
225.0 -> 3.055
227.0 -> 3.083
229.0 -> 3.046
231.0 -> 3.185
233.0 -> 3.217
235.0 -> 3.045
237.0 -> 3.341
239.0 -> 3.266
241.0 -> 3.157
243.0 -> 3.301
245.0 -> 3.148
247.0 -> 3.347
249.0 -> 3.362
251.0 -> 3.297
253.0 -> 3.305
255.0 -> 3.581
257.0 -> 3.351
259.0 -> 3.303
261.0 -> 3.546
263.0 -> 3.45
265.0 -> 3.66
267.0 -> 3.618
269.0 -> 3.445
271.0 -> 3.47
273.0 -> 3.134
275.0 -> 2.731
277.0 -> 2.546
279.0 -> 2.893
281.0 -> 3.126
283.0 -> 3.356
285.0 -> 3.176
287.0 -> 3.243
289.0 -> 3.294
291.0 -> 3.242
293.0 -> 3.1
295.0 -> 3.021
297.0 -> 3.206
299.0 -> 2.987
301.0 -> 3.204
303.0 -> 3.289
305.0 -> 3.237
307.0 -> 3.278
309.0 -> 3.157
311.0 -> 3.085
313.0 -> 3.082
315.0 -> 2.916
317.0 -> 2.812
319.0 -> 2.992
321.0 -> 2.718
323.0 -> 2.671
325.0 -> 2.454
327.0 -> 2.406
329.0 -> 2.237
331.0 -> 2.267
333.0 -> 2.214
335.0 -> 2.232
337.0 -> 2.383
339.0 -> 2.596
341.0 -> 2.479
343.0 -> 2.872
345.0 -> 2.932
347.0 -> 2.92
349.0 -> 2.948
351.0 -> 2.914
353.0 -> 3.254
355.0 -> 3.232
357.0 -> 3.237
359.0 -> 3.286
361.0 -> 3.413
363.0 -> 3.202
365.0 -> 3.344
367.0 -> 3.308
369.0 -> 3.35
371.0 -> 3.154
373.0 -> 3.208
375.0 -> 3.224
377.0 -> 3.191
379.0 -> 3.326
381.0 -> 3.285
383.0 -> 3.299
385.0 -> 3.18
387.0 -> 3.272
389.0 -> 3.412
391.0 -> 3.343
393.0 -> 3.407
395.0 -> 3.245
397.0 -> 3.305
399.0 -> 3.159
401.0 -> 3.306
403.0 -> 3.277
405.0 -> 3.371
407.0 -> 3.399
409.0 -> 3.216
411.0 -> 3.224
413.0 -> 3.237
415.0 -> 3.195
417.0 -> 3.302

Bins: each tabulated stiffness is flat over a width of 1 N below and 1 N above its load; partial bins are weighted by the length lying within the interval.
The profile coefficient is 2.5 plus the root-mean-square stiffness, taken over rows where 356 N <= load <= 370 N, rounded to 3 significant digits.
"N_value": 5.81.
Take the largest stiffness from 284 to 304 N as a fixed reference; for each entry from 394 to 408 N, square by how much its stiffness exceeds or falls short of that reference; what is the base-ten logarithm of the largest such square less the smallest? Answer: -1.7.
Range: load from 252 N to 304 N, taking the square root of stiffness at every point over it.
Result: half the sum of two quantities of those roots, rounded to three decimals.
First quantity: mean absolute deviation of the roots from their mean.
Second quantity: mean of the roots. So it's 0.927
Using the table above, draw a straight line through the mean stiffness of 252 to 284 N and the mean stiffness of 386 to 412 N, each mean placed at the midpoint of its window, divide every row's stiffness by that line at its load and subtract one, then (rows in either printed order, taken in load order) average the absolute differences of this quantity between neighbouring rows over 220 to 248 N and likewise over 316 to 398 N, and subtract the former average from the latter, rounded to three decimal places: -0.003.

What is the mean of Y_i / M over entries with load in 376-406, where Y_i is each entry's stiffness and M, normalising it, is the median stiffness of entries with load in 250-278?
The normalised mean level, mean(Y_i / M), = 0.97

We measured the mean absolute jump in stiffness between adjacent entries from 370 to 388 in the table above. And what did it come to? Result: 0.06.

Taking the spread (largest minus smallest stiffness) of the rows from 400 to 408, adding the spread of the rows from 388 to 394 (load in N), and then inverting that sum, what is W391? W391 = 5.2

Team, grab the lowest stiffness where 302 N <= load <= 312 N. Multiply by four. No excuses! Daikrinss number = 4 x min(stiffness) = 12.3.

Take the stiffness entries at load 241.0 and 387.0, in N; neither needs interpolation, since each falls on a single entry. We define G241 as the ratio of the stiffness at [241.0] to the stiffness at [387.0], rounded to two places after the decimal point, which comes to 0.96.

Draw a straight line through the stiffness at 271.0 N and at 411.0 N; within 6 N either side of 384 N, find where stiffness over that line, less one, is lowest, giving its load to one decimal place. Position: 385.0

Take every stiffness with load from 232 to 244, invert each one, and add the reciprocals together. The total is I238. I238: 1.86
